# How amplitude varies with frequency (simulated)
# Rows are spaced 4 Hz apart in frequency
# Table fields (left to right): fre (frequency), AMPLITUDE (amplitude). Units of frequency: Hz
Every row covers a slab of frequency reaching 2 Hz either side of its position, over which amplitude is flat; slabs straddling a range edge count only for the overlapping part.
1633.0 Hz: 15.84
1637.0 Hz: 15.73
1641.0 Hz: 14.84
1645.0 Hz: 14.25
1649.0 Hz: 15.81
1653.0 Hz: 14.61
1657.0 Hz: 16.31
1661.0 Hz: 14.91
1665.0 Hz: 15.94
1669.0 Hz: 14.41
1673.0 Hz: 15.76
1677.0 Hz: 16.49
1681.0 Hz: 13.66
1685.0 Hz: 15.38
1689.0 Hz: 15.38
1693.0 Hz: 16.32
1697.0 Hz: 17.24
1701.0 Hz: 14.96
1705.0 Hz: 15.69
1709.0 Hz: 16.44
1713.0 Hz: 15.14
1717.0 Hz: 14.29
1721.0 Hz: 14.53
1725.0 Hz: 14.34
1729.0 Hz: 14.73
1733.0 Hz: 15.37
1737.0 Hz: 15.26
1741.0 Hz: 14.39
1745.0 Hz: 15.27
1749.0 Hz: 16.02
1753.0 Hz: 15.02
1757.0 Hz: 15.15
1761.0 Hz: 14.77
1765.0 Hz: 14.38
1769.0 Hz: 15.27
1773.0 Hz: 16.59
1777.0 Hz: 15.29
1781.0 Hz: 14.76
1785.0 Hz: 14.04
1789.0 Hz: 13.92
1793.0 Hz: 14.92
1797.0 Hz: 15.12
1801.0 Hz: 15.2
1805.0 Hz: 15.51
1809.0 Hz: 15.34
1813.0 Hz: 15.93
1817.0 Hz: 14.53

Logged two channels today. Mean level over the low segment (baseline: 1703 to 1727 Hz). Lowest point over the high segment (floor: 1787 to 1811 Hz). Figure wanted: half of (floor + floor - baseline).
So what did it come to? 6.38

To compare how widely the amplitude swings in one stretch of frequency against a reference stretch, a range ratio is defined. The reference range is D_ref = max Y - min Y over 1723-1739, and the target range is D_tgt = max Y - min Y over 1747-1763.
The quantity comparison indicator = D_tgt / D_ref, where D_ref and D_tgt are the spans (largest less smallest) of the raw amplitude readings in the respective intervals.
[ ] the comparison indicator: 1.2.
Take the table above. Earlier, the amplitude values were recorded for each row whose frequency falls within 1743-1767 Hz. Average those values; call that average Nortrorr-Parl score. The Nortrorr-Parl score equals 15.1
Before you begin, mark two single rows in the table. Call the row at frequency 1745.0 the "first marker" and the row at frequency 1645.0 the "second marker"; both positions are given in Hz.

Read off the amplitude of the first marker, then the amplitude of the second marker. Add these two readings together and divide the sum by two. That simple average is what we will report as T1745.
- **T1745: 14.8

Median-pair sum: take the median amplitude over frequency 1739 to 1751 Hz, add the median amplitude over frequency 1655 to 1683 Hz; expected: 31.0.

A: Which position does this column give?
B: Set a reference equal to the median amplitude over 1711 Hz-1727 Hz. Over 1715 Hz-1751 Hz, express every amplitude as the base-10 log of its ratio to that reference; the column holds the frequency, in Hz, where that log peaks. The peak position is 1749.0 Hz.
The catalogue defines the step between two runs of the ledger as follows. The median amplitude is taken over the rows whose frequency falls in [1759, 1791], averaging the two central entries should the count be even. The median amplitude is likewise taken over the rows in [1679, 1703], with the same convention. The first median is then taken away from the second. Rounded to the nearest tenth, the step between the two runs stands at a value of 0.6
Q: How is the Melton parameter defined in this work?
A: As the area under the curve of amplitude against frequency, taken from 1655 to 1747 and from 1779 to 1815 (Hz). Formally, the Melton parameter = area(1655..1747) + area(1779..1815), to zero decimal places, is 1948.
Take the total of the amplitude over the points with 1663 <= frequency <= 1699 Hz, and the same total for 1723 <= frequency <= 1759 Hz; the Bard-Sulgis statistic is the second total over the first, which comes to 0.96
